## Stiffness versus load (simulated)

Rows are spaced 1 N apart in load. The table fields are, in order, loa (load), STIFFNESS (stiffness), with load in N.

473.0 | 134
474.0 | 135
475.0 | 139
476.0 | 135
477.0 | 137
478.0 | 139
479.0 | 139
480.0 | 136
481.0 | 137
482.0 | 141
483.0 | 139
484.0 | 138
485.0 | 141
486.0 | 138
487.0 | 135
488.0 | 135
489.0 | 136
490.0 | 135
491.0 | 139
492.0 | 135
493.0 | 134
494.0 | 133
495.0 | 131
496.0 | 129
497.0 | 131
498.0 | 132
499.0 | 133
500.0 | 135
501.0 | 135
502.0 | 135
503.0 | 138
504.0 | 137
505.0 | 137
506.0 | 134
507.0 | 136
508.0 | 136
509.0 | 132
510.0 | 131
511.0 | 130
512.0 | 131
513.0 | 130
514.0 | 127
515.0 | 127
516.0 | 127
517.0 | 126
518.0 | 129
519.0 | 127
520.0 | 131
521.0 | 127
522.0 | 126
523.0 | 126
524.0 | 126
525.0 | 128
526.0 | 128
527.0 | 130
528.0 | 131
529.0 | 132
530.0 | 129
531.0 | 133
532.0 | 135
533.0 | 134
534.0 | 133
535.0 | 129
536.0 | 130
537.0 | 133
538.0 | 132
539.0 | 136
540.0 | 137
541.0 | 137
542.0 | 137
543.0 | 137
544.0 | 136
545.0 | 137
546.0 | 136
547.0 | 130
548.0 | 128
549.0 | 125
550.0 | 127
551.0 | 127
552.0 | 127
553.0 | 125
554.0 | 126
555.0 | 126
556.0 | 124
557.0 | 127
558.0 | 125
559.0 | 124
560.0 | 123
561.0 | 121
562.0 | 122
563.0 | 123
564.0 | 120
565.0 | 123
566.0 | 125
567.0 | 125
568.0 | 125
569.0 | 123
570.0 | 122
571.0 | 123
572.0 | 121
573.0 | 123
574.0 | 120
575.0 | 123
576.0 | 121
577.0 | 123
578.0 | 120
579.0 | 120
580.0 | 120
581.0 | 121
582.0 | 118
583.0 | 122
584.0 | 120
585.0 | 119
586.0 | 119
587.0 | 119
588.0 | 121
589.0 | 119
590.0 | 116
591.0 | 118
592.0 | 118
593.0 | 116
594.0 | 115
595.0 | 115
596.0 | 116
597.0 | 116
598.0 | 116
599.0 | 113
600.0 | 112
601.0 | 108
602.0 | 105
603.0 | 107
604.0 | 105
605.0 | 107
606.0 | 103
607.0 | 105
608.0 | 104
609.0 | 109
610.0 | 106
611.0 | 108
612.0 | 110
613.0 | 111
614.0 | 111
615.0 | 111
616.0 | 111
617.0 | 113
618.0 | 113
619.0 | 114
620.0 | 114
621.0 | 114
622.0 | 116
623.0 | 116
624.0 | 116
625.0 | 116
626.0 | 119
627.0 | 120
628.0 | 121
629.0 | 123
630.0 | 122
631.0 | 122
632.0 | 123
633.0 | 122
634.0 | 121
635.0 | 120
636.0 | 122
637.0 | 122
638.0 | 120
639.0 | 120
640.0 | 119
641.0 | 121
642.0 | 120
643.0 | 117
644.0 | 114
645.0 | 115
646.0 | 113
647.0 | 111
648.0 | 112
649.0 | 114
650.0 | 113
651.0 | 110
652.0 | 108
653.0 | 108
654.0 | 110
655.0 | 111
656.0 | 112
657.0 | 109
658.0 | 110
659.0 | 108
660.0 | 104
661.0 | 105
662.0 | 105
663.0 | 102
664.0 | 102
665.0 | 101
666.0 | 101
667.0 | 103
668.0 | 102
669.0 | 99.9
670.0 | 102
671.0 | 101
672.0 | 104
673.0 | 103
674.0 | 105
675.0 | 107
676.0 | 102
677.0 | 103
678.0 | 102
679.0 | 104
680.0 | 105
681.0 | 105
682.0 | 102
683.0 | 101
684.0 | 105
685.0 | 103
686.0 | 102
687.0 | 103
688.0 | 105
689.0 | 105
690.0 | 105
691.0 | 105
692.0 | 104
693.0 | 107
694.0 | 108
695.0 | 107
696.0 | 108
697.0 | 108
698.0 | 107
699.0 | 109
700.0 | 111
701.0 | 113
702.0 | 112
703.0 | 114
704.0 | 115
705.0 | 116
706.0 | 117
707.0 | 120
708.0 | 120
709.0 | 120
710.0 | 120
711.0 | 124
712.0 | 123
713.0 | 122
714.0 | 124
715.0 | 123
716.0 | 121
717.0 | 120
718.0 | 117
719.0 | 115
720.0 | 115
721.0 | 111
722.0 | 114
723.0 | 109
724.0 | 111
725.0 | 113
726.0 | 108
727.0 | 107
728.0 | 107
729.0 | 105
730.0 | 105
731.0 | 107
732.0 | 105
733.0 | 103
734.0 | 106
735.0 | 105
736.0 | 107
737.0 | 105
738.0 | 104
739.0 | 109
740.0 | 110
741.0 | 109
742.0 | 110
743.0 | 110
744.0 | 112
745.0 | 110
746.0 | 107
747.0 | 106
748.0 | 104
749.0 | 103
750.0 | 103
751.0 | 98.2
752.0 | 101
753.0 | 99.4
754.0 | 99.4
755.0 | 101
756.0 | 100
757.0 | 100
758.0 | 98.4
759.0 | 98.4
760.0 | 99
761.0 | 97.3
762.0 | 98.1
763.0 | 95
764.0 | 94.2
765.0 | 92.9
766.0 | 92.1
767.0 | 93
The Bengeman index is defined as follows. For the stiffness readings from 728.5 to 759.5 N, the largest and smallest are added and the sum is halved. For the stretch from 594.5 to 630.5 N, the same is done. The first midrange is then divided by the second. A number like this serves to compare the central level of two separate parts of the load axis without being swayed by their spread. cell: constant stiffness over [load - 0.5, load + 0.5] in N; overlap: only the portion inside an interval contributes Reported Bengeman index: 0.93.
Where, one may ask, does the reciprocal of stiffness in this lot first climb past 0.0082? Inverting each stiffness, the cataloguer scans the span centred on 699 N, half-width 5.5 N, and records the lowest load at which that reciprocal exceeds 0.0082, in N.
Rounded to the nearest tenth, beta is 694.0 N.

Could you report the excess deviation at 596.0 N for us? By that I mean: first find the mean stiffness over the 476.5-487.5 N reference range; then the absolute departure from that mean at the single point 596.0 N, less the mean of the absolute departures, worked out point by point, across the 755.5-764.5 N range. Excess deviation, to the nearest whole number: -18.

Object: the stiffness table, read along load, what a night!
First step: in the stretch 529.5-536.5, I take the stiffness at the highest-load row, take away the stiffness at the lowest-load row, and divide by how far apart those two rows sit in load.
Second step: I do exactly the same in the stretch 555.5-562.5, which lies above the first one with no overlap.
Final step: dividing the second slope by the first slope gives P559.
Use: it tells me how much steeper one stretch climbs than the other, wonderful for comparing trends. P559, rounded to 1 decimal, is -2.0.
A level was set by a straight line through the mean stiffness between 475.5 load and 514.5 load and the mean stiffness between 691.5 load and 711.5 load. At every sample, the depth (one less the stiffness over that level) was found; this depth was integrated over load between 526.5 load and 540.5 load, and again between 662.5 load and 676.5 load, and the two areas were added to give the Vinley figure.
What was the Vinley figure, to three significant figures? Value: 1.50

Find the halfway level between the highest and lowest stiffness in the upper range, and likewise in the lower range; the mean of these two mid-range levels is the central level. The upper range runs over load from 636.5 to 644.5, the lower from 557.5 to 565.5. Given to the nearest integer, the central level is 120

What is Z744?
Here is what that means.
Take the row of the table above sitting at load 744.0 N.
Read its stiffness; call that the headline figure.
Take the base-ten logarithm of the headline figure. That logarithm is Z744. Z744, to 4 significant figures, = 2.049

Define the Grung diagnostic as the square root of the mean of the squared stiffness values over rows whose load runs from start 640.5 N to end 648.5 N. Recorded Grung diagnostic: 115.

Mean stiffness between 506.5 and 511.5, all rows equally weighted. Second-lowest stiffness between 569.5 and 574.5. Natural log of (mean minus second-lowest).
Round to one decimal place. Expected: 2.5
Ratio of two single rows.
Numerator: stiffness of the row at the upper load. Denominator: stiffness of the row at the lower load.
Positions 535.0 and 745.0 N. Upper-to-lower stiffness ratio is 0.853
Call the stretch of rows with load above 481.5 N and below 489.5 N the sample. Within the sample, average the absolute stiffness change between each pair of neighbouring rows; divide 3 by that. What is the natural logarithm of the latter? 0.48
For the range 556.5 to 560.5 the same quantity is 0.81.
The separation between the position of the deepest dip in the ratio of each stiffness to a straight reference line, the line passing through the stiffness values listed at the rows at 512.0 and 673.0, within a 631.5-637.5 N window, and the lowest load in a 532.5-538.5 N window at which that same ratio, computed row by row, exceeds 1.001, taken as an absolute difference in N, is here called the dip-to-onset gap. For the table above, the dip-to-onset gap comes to 102 N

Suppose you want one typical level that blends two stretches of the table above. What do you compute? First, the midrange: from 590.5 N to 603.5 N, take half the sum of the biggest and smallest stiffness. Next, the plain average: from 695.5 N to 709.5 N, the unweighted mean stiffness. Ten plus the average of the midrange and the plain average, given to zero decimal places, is 123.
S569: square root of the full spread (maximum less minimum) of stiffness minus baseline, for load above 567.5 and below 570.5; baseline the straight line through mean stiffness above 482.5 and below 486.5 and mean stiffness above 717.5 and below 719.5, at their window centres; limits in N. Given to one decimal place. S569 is 1.7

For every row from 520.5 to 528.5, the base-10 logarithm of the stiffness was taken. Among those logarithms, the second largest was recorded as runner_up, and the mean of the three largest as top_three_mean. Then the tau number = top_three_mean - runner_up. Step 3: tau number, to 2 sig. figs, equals -0.0011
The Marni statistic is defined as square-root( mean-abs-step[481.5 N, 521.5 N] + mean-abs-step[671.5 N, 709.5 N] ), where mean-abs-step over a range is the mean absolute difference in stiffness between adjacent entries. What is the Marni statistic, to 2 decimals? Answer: 1.77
